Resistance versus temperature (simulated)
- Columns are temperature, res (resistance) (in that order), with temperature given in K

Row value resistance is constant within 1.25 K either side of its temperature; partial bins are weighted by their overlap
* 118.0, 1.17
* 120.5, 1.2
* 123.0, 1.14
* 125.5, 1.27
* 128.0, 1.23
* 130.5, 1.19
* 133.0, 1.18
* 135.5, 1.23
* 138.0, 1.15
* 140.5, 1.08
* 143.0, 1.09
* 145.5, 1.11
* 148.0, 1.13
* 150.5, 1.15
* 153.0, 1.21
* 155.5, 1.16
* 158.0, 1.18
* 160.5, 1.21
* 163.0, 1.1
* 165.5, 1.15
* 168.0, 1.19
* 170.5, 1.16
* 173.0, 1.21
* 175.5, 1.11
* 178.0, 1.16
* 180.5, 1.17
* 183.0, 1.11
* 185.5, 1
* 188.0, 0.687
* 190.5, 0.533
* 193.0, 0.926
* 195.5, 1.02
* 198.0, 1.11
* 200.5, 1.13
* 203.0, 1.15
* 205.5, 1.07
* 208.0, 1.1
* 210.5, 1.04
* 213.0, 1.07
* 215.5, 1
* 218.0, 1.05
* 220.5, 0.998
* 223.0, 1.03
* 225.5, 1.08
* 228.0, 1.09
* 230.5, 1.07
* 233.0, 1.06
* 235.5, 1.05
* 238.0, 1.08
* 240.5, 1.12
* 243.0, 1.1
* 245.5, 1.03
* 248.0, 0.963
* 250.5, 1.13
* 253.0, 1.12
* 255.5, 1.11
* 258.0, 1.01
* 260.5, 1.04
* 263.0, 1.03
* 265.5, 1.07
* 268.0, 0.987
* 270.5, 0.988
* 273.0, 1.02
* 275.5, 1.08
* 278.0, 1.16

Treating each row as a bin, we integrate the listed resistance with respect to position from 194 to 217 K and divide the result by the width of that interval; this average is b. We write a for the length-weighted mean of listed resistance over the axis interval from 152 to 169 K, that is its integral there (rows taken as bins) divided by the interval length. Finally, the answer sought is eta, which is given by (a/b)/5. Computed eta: 0.218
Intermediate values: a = 1.171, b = 1.07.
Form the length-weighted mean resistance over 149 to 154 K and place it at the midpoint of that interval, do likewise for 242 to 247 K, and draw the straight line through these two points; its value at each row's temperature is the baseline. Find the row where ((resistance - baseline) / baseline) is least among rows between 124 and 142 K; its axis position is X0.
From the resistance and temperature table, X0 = 140.5 K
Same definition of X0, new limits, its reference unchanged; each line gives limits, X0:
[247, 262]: 248.0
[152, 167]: 163.0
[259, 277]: 268.0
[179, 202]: 190.5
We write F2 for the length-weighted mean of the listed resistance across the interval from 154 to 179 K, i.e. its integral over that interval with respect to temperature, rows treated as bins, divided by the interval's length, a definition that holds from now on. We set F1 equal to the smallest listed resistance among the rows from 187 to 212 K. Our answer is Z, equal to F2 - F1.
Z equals 0.63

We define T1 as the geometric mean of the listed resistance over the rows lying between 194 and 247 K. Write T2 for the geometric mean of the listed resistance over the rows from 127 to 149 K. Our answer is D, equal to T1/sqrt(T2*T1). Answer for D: 0.96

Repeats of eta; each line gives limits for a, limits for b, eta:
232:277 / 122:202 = 0.190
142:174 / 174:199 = 0.235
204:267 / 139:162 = 0.185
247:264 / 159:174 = 0.181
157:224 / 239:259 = 0.198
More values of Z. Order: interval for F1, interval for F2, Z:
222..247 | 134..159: 0.12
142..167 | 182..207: -0.12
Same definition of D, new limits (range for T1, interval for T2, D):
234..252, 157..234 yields 1.01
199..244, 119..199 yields 0.99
